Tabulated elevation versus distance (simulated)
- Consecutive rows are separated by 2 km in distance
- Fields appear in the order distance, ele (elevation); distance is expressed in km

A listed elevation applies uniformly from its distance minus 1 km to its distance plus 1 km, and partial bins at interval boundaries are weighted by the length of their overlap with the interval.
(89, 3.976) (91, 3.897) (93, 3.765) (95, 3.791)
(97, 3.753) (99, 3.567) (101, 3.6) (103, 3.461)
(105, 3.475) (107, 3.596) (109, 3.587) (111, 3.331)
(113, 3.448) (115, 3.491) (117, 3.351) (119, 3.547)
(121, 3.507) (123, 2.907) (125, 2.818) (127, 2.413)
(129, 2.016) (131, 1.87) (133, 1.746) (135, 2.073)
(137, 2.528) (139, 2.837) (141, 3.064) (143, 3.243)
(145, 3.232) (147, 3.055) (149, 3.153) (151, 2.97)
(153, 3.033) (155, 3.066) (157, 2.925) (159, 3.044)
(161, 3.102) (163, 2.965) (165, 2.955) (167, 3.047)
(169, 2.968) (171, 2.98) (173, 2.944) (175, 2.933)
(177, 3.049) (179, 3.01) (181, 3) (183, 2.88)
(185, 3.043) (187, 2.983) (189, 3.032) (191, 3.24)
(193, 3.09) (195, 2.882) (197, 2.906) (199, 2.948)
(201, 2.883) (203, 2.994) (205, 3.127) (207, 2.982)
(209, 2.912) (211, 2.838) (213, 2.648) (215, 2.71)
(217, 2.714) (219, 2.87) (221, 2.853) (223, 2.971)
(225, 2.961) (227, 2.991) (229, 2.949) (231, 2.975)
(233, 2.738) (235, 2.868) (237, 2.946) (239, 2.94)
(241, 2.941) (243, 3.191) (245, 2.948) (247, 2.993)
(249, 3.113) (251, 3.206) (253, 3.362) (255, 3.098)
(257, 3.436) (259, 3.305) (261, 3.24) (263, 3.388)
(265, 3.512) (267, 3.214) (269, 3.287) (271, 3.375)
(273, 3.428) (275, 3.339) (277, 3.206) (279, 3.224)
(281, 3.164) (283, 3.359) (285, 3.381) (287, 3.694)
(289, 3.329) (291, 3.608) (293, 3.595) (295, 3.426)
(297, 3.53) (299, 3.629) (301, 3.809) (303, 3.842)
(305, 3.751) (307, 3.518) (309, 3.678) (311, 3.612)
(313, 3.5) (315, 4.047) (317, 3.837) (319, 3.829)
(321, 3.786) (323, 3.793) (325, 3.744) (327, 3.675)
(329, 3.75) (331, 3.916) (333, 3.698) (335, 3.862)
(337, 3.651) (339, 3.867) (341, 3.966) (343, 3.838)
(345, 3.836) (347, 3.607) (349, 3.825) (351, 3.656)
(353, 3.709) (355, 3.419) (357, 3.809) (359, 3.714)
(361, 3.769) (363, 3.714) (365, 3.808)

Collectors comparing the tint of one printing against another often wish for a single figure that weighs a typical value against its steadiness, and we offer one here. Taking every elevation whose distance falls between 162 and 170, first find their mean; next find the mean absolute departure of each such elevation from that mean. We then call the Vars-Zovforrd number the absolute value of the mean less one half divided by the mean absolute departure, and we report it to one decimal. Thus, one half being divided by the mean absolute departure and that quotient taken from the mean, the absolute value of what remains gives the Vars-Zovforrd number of 12.8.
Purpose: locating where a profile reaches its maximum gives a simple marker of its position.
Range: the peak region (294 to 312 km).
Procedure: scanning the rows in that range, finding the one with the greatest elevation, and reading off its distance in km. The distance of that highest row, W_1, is 303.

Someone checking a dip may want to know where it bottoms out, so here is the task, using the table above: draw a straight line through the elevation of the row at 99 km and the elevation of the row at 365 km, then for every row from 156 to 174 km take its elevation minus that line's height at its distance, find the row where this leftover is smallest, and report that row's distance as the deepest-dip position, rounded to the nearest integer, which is 157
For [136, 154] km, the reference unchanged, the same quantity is 137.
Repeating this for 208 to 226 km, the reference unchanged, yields 213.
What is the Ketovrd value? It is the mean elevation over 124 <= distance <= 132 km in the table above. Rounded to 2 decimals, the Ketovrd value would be 2.28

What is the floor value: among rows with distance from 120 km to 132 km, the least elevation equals 1.87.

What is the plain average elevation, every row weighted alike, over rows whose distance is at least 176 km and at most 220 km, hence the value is 2.94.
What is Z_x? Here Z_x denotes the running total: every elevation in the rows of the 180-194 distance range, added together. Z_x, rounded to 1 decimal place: 21.3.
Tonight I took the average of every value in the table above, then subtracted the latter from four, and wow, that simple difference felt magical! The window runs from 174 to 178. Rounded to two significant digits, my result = 1.0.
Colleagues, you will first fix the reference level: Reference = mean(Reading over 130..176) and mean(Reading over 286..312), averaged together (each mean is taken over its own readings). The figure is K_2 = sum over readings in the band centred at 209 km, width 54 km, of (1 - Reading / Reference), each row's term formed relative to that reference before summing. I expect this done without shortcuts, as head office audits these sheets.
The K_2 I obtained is 2.6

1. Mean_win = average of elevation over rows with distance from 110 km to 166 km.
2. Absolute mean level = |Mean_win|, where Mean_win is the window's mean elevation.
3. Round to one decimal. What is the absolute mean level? 2.9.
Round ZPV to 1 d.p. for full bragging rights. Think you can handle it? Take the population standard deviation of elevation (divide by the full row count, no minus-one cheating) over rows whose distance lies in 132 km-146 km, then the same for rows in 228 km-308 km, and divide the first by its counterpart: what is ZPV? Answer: 2.0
